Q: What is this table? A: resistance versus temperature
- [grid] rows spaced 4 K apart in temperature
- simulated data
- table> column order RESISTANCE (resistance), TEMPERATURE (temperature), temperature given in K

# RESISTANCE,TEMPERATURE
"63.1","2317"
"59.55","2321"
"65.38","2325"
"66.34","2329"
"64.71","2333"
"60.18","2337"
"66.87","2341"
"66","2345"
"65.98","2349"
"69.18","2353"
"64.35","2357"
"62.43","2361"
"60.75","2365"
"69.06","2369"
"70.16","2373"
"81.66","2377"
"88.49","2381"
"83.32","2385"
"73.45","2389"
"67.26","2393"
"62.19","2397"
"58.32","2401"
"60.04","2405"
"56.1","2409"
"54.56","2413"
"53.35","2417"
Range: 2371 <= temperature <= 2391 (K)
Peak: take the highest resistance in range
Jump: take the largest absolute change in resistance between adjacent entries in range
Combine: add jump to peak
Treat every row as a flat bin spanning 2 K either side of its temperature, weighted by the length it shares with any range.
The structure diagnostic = 100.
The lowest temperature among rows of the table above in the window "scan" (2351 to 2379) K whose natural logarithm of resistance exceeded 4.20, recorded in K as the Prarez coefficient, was 2353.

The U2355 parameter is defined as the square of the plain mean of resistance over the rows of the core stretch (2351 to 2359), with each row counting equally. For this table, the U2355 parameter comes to 4458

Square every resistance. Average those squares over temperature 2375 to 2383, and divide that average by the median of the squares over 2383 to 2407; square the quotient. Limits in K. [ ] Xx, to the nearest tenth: 3.0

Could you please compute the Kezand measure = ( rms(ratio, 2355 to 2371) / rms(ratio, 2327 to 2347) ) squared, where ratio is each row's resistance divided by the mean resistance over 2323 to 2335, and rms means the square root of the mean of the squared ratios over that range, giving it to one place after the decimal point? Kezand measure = 1.0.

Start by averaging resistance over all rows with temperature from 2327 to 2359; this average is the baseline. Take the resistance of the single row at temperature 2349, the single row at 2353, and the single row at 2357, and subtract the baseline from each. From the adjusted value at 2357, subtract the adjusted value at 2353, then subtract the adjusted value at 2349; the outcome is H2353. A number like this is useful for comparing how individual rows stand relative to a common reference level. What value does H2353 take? -5.4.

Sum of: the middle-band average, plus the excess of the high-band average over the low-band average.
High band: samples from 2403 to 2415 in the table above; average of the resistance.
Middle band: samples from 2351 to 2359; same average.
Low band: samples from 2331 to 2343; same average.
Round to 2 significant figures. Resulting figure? 60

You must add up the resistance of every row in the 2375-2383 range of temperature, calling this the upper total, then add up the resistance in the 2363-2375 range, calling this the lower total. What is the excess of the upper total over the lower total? -30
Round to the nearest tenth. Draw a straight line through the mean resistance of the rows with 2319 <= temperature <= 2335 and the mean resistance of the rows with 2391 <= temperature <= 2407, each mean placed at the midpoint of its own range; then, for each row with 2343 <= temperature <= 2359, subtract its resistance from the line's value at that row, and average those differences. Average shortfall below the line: -3.1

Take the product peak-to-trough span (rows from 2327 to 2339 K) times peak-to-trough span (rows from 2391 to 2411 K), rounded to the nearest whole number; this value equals 69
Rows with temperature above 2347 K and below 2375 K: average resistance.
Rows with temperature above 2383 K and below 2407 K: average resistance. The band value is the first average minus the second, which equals -1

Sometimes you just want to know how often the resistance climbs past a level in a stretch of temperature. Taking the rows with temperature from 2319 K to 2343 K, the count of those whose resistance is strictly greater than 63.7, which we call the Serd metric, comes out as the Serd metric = 4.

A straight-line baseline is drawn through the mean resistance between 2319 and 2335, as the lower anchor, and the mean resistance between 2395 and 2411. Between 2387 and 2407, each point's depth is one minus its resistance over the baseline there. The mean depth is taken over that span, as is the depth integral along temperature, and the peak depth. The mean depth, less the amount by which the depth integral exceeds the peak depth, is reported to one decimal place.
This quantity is 1.5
